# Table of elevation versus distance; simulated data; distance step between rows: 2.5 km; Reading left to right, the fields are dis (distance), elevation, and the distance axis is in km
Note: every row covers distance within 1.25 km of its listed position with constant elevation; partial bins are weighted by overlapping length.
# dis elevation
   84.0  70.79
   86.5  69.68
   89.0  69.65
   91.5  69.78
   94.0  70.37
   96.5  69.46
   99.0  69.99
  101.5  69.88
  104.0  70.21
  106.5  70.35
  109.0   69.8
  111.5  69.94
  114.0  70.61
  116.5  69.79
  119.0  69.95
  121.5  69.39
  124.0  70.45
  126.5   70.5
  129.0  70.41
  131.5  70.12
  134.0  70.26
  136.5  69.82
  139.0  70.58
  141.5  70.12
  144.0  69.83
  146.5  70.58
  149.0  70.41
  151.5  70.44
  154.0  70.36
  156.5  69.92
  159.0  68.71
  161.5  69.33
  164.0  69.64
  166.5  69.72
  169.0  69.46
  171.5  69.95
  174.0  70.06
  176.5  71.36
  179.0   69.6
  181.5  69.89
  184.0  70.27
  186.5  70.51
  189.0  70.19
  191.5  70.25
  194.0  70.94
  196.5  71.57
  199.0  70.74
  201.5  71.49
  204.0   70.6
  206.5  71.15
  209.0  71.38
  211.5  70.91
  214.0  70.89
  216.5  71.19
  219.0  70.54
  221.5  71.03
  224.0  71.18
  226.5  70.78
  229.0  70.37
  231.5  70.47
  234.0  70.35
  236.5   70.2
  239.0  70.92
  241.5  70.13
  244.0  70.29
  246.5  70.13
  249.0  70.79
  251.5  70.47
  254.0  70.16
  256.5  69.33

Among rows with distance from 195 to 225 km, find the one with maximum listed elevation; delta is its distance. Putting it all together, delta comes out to 196.5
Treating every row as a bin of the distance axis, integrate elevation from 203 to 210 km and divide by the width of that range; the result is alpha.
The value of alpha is 71.0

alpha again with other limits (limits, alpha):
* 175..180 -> 70.5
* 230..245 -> 70.4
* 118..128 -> 70.1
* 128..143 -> 70.2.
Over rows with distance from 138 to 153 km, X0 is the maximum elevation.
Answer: 70.58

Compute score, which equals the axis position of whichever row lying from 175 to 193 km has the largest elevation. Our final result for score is 176.5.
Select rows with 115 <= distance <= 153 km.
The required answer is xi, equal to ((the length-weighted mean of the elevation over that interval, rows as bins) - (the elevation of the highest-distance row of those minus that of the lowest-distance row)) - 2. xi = 67.5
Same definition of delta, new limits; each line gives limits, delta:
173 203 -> 196.5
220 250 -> 224.0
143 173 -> 146.5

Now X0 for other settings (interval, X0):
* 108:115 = 70.61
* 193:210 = 71.57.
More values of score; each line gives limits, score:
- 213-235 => 216.5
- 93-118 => 114.0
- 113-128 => 114.0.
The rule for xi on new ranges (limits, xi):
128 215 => 67.8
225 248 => 69.1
